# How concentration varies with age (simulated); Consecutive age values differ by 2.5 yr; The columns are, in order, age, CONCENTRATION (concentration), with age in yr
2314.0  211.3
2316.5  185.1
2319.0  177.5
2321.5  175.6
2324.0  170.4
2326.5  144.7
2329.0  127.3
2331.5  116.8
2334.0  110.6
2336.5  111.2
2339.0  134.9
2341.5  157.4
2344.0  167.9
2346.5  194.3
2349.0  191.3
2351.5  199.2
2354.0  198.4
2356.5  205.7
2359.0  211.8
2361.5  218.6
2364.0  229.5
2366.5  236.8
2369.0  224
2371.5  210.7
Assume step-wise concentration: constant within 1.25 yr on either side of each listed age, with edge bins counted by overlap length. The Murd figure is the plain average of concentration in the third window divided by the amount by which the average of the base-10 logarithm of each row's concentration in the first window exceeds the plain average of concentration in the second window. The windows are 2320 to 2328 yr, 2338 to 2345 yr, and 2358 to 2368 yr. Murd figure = -1.5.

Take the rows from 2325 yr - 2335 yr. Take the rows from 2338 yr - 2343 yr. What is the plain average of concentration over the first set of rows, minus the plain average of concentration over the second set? -21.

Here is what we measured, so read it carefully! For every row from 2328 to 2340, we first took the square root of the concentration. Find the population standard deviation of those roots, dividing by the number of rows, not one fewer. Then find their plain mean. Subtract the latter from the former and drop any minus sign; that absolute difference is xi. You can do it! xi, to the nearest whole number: 11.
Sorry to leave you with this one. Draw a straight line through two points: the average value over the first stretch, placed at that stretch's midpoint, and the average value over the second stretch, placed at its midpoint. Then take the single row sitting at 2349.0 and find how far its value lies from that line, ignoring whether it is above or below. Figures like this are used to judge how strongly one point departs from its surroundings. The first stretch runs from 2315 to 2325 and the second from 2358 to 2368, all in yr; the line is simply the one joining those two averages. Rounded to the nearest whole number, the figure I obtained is 18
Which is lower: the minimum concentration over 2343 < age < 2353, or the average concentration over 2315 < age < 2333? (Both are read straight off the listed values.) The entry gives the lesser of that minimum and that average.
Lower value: 157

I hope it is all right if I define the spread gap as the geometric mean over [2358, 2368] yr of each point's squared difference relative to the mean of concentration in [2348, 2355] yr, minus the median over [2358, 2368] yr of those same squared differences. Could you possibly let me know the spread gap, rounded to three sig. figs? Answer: -118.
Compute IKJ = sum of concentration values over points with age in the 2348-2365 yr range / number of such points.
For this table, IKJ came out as 208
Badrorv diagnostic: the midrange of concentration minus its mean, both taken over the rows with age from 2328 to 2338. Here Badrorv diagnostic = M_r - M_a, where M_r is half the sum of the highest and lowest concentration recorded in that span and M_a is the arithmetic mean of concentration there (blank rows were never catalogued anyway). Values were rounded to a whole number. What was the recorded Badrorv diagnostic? 2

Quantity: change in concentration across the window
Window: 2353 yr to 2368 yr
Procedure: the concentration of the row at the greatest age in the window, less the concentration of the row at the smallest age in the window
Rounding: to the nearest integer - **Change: 38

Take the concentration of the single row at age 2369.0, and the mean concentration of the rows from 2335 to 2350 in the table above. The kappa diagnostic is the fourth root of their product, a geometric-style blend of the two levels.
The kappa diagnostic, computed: 13.7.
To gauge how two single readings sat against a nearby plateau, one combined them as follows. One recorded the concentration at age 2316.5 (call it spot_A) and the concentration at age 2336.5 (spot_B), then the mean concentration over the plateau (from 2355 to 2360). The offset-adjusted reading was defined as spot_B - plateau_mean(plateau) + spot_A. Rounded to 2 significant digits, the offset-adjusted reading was 88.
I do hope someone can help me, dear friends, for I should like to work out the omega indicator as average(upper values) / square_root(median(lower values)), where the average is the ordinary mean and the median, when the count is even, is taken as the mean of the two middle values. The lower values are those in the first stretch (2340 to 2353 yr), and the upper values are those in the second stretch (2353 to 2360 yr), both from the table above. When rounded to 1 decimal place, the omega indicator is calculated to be 14.8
